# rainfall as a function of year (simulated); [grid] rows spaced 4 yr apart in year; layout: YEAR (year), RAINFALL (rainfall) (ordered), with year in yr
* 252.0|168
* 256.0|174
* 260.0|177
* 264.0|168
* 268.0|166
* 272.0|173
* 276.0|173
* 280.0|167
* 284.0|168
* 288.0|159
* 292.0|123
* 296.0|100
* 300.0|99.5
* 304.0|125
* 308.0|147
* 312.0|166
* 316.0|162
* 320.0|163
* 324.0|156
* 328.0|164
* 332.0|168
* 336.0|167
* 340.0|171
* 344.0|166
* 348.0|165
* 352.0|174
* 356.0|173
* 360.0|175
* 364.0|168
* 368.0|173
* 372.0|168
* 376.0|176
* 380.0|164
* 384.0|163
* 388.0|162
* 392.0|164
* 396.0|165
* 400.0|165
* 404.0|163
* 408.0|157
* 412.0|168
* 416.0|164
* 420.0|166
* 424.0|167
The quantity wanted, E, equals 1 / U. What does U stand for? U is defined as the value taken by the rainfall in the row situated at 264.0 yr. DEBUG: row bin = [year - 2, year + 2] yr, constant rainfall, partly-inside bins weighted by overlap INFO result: 0.0060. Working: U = 168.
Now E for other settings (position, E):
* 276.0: 0.0058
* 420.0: 0.0060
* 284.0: 0.0060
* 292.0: 0.0081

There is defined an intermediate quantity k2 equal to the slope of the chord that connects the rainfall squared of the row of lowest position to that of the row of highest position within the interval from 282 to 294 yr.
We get -1637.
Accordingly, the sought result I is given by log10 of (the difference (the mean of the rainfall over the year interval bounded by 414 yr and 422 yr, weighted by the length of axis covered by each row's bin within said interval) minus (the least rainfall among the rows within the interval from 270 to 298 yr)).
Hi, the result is 1.8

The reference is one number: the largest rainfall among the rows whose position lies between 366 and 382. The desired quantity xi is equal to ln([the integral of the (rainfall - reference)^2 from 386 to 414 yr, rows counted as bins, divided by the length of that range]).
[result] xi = 5.1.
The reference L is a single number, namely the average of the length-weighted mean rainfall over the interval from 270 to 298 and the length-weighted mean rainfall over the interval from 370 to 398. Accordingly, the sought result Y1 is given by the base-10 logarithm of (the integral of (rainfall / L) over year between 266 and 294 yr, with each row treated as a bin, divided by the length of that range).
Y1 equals 0.006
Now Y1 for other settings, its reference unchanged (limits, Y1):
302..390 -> 0.015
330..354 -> 0.025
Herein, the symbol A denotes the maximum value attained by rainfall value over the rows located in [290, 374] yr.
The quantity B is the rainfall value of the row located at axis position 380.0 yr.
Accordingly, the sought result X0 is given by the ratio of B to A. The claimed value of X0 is 0.937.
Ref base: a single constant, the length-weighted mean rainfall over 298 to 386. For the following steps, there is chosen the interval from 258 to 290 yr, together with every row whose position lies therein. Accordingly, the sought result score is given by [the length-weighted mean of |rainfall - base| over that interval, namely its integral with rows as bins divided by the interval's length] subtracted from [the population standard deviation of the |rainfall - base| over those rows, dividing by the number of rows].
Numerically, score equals -3.9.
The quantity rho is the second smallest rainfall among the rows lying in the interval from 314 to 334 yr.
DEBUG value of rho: 162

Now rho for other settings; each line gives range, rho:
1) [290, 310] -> 100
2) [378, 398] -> 163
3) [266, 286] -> 167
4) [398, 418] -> 163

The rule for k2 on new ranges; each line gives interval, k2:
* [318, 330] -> 41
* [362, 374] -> 0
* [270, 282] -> -255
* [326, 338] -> 124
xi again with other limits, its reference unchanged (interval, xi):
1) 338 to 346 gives 4.1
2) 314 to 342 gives 5.0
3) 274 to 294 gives 6.5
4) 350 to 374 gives 3.2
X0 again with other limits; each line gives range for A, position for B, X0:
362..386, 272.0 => 0.983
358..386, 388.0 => 0.920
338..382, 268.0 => 0.943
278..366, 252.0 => 0.960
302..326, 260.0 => 1.066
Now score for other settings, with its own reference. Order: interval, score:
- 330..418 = -2.0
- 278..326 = 2.4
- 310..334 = -1.3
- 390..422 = -2.2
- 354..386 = -3.8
